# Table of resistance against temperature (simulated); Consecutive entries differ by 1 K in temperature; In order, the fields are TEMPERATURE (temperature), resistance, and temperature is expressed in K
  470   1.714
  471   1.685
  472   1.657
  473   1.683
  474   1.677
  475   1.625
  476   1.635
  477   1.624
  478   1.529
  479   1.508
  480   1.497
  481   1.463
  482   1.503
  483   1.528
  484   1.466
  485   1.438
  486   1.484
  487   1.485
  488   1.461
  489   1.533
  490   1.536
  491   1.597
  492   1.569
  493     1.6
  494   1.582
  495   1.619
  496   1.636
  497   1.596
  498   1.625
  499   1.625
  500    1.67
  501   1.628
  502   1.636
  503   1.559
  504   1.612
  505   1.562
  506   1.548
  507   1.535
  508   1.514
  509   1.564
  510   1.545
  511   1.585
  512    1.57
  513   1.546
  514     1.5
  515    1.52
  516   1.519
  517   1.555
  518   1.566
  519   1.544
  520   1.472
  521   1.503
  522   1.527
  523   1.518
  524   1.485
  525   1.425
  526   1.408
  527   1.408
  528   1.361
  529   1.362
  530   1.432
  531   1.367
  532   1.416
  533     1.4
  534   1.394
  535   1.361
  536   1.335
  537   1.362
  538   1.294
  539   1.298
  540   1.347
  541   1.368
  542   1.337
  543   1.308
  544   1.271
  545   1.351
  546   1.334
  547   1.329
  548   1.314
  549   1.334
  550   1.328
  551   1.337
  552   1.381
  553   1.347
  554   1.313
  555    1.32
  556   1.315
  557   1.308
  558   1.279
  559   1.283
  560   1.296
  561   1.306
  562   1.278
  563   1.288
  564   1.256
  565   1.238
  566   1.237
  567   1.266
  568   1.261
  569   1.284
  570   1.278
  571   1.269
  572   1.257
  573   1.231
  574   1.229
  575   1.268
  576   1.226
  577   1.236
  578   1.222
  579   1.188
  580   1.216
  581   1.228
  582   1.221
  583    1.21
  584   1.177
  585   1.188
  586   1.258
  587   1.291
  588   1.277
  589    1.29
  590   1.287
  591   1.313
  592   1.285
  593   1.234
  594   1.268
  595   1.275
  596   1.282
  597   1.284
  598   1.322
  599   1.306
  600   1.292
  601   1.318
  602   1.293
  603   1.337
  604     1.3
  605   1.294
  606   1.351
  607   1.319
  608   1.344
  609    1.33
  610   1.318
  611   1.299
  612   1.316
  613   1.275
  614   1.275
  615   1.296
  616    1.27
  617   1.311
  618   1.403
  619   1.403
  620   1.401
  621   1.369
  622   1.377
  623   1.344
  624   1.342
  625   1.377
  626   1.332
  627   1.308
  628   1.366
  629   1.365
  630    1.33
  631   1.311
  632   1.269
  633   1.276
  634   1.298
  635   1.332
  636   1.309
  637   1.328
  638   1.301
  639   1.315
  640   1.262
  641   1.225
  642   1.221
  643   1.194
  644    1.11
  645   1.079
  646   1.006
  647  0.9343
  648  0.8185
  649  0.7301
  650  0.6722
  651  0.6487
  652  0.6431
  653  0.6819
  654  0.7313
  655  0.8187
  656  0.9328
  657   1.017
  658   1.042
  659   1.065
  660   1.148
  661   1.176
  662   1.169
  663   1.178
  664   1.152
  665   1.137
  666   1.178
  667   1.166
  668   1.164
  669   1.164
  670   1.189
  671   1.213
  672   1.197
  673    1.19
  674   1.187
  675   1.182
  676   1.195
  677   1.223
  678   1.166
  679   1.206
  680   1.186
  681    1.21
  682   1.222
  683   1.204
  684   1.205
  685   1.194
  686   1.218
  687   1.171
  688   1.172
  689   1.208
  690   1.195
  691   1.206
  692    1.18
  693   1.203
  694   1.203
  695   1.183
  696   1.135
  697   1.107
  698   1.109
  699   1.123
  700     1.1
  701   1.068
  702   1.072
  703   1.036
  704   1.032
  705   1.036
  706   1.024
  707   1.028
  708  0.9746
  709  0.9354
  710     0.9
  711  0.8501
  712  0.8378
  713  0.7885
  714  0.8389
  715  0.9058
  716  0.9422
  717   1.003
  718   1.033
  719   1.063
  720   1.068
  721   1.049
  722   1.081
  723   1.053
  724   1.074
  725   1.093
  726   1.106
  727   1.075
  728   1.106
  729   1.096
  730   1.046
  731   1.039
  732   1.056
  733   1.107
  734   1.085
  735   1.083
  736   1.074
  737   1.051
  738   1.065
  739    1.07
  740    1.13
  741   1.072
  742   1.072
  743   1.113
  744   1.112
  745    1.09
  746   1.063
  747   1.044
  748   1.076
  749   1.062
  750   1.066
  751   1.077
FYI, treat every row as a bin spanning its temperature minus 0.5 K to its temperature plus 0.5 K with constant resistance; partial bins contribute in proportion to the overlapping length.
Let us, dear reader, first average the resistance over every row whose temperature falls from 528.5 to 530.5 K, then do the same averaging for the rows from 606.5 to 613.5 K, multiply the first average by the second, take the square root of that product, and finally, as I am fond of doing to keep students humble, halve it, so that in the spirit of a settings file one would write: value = 0.678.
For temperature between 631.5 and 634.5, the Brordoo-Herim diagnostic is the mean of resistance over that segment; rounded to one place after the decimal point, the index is 1.3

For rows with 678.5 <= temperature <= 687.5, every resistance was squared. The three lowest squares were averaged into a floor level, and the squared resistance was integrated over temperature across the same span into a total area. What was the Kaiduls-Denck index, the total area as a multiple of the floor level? 9.3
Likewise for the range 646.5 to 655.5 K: 11.7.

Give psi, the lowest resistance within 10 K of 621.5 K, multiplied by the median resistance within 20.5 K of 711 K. 1.35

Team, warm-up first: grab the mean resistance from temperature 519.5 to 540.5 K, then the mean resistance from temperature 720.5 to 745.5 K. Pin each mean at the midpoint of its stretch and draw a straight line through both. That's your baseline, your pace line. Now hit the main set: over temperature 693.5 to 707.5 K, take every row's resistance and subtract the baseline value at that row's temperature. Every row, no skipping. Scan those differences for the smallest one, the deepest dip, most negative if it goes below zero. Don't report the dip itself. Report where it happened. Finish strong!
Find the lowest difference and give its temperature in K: 706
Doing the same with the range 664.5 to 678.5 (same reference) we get 665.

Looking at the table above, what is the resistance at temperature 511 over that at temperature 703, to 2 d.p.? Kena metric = 1.53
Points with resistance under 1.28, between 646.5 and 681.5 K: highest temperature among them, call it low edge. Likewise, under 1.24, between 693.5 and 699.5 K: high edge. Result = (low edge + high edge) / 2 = 690.0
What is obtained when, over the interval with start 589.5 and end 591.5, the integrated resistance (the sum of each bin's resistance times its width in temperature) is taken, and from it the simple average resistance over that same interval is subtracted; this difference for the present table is 1.30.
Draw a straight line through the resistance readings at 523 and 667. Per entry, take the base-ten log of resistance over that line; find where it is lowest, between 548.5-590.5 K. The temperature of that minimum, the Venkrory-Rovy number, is 584 K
